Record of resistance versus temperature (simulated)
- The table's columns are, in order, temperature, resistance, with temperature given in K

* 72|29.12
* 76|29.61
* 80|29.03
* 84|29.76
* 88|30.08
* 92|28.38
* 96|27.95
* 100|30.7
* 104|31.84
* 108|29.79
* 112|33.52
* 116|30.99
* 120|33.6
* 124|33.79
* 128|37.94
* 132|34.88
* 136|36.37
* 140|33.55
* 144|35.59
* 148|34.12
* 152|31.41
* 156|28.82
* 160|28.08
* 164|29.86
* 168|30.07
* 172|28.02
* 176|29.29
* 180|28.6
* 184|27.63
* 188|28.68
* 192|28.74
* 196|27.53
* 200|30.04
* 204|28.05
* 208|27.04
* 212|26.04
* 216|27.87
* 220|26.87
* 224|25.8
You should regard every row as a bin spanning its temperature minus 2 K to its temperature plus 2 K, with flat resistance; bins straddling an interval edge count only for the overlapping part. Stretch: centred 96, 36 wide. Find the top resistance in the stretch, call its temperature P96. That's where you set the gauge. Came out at 112 K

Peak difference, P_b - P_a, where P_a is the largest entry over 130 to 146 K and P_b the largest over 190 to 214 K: -6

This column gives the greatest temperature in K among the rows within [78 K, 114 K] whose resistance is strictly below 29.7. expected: 96 K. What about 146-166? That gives 160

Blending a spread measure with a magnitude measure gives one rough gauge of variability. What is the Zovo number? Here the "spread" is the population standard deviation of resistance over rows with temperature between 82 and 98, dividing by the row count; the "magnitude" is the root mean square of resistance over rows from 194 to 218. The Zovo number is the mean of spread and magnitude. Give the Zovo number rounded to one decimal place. 14.3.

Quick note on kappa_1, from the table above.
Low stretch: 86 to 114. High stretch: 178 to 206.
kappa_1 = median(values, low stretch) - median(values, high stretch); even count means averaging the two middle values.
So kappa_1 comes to 1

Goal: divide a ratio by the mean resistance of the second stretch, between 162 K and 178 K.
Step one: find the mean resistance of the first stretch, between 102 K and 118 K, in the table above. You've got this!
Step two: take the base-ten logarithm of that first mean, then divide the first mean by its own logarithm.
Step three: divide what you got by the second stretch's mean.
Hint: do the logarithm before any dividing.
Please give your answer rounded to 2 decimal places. 0.72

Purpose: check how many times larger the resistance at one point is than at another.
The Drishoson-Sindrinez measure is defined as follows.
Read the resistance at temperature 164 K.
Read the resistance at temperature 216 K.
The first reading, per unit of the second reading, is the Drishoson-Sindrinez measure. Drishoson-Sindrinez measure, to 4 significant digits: 1.071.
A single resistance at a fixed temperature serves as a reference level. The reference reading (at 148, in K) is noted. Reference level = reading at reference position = 34.12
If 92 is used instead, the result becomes 28.38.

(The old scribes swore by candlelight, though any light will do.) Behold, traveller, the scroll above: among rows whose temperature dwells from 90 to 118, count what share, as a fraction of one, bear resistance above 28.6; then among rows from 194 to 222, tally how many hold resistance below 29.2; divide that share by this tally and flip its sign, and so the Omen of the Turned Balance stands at -0.119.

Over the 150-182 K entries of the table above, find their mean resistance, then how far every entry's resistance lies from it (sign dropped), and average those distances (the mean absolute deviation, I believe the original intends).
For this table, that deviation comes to 0.89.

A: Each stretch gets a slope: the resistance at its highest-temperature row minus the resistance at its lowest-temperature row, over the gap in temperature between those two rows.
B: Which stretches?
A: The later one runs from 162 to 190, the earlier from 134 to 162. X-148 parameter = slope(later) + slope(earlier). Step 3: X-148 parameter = -0.39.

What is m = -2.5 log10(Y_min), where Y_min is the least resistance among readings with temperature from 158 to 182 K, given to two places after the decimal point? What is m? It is -3.62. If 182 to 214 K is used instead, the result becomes -3.54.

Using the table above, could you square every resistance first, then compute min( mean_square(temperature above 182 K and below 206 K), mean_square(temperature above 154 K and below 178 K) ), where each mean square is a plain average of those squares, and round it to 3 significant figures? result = 810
